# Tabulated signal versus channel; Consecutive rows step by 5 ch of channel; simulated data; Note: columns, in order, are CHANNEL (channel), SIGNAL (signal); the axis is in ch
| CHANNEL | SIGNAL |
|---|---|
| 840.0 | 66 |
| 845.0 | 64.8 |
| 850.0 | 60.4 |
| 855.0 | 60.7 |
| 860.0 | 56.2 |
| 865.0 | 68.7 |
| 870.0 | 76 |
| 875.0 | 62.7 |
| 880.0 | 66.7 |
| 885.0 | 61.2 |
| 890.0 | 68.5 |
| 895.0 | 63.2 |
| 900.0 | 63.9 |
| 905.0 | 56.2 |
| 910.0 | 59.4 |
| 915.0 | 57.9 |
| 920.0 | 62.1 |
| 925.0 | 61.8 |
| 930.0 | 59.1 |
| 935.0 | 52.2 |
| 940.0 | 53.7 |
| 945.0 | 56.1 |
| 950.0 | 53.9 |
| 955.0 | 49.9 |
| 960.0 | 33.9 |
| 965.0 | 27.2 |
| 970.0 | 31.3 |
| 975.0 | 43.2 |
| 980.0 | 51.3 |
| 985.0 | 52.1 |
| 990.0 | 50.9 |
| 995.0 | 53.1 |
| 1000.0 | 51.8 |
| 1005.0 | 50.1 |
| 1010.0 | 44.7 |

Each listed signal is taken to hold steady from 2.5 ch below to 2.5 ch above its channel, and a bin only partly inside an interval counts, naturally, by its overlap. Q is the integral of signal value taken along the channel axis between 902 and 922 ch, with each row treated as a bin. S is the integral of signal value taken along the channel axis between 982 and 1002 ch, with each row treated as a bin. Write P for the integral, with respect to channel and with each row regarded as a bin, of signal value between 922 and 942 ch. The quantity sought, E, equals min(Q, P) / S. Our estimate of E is 1.10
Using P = 1138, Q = 1179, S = 1039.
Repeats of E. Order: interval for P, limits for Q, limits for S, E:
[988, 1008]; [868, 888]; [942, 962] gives 1.05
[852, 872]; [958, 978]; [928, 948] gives 0.62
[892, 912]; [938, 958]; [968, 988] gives 1.18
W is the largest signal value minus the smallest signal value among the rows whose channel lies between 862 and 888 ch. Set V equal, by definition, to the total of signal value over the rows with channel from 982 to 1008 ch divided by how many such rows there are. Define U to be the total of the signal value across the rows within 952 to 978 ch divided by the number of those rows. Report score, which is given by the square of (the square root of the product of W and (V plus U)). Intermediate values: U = 37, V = 52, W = 15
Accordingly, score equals 1313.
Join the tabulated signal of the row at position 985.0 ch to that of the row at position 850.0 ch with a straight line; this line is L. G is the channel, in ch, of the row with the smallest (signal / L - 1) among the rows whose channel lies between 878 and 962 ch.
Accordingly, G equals 960.0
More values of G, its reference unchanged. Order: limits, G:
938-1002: 965.0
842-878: 860.0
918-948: 935.0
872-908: 905.0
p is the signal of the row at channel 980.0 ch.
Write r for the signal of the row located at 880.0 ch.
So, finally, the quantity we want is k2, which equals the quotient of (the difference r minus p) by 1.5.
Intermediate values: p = 51.3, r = 66.7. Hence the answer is 10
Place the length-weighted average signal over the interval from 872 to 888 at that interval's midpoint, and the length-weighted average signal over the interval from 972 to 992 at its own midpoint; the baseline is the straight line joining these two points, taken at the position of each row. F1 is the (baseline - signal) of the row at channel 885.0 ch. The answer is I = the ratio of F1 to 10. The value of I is 0.2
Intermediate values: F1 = 2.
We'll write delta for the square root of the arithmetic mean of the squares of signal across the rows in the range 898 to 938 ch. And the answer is 59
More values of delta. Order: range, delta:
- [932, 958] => 53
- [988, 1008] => 51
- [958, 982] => 38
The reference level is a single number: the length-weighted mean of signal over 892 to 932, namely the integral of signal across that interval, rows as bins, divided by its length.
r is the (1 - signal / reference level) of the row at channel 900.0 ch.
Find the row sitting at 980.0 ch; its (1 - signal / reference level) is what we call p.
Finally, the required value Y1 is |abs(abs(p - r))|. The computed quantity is 0.21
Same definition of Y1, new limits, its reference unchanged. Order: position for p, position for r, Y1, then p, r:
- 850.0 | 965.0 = 0.55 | 0.003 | 0.551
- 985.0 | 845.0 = 0.21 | 0.140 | -0.070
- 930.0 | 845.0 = 0.09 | 0.024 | -0.070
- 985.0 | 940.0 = 0.03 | 0.140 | 0.113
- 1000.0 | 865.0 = 0.28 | 0.145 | -0.134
